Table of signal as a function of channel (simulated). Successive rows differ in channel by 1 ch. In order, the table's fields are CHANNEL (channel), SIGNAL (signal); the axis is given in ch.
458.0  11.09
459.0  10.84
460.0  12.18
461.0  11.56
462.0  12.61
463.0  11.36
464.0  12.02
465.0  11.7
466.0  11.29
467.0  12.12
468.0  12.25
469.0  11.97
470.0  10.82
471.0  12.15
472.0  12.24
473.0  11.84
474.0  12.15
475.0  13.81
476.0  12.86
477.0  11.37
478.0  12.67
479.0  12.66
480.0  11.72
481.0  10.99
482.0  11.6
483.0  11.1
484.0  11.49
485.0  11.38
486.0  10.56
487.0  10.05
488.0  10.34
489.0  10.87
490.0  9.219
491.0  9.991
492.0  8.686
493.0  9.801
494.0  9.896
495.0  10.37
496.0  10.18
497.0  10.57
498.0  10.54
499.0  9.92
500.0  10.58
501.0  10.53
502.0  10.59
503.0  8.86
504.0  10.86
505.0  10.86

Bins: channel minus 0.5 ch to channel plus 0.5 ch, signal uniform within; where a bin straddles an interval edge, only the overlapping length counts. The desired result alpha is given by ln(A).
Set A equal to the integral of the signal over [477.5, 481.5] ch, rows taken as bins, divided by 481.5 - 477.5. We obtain 2.49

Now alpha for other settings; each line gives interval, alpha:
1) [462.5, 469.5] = 2.47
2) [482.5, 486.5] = 2.41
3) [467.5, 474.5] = 2.48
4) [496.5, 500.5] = 2.34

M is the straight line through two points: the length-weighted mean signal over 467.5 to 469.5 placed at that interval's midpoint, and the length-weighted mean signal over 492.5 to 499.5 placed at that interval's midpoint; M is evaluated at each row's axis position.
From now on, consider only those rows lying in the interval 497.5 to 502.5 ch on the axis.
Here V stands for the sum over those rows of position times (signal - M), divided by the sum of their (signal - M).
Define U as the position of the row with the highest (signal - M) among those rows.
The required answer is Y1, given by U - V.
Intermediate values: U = 502.0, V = 500.5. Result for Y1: 1.5 ch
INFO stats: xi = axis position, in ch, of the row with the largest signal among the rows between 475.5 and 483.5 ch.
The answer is 476.0 ch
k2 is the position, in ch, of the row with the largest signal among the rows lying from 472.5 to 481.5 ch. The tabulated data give 475.0 ch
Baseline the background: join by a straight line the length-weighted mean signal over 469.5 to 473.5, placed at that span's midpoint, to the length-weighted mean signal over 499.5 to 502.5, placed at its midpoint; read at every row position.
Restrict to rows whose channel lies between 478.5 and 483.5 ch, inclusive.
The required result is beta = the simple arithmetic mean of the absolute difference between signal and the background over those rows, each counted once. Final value 0.47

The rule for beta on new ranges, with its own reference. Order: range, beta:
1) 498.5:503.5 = 0.50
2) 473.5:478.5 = 1.06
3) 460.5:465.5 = 0.44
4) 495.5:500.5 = 0.33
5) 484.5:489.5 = 0.56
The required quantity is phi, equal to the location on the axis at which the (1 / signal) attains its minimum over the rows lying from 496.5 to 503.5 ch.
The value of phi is 502.0 ch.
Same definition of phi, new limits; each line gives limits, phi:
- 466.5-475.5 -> 475.0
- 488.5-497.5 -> 489.0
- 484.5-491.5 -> 485.0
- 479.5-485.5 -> 480.0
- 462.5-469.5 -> 468.0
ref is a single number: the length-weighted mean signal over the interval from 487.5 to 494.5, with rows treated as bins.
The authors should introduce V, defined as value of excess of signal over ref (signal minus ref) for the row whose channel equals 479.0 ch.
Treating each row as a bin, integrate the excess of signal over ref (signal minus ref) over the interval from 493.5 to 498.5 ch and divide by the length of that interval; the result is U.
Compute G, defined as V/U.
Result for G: 6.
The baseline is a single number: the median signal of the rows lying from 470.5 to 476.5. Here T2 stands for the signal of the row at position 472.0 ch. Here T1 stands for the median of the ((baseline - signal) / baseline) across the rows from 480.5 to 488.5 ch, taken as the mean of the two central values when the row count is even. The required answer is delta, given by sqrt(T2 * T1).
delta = 1.1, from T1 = 0.09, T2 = 12.24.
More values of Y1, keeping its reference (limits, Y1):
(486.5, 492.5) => -1.3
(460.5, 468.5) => 4.4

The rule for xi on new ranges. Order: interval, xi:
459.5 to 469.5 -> 462.0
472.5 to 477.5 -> 475.0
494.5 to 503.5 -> 502.0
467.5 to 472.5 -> 468.0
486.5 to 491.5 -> 489.0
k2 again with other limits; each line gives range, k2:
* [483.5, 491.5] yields 484.0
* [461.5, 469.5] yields 462.0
